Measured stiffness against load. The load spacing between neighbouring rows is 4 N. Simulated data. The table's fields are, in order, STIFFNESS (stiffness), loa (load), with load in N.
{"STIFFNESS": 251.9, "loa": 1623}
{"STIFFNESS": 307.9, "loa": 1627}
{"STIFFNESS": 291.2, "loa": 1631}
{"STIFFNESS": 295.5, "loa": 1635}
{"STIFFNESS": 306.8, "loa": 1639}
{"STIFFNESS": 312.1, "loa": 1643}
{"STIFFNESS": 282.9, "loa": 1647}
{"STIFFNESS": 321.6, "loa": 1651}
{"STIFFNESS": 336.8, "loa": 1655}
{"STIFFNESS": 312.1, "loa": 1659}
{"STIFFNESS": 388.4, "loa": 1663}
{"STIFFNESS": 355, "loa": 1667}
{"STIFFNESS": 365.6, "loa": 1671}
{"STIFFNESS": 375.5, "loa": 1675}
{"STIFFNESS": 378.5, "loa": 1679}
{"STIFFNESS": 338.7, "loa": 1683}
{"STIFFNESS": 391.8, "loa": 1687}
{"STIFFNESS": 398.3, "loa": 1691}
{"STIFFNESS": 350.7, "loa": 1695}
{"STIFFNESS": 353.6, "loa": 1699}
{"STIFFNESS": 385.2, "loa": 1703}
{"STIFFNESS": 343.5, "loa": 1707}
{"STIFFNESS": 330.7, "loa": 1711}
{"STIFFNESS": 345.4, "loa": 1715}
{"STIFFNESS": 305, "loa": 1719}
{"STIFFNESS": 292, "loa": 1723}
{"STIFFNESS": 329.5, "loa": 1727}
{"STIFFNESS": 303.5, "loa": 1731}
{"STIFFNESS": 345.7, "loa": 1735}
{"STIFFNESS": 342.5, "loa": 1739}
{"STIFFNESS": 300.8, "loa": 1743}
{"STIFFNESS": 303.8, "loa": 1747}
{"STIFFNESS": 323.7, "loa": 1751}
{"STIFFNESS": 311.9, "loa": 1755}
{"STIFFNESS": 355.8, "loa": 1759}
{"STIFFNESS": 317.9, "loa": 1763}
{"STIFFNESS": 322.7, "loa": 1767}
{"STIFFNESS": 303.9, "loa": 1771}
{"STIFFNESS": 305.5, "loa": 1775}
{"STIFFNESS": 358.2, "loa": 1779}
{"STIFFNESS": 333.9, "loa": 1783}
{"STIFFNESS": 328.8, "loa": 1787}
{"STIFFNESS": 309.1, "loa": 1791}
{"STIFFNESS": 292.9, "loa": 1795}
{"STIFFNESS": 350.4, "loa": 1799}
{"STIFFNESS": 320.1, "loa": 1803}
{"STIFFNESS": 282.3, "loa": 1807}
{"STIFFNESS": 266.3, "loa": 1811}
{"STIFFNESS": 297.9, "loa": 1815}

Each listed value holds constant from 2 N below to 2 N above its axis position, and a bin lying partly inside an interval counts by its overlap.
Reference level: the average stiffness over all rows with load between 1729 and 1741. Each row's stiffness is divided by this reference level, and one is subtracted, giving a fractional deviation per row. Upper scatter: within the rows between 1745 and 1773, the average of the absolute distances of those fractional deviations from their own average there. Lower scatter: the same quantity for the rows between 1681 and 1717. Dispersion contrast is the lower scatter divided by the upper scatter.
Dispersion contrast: 1.8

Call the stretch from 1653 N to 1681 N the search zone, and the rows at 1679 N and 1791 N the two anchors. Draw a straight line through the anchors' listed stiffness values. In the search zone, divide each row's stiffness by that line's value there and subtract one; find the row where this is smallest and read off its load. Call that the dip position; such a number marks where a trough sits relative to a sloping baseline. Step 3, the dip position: 1659 N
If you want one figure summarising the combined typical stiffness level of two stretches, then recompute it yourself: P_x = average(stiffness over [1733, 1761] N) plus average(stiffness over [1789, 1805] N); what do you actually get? 644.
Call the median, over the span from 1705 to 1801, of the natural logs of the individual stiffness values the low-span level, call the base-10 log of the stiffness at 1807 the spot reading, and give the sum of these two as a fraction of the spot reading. 3.36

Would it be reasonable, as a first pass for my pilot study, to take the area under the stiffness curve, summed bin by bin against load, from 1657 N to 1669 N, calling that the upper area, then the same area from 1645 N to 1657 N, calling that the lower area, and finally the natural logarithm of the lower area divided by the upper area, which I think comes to -0.11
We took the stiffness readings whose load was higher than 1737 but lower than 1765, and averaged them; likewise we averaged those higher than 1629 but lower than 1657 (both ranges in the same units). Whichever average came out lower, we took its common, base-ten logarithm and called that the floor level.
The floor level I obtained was 2.49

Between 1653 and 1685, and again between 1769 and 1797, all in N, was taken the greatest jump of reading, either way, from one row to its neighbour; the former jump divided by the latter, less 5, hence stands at -3.55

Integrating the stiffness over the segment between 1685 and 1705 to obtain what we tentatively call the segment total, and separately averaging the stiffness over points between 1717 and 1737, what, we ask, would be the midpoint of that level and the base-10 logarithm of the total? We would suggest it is 160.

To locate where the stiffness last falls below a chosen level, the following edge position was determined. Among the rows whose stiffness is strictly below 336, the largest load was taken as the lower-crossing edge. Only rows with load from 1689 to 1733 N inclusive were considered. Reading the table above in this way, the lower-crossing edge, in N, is 1731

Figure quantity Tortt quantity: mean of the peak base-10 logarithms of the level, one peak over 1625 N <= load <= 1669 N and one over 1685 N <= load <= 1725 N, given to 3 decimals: 2.595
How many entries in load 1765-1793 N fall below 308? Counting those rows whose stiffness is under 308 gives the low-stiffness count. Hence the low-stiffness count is 2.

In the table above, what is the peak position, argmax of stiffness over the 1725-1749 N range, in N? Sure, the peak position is 1735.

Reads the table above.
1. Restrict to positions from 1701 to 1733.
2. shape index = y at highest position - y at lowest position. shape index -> -82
